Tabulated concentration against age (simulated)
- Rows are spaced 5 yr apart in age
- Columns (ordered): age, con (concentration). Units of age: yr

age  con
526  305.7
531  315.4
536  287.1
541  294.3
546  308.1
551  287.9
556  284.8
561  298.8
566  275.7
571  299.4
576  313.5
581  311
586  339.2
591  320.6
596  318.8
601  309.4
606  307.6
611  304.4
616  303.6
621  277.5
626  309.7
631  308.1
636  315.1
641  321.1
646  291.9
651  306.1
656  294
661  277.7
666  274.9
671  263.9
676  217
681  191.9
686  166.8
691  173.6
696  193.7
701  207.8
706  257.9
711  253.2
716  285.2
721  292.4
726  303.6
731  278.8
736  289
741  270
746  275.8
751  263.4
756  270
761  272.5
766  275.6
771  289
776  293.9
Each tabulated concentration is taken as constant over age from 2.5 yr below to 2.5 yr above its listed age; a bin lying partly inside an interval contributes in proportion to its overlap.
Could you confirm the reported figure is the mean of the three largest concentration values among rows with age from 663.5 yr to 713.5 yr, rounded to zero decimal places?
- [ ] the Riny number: 266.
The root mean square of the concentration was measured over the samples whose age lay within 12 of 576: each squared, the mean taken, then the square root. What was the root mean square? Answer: 308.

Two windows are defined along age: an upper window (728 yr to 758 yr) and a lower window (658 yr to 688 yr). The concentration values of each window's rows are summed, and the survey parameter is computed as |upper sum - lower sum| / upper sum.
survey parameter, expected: 0.15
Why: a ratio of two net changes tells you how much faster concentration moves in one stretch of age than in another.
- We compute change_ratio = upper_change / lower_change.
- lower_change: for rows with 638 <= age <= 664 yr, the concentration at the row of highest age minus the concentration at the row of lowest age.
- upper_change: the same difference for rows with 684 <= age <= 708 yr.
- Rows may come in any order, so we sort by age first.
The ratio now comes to -2.1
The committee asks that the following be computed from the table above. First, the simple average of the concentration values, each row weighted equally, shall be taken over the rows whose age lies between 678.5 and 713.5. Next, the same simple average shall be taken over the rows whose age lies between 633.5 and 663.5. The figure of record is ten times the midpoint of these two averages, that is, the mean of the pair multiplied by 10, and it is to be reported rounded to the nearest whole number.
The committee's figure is 2537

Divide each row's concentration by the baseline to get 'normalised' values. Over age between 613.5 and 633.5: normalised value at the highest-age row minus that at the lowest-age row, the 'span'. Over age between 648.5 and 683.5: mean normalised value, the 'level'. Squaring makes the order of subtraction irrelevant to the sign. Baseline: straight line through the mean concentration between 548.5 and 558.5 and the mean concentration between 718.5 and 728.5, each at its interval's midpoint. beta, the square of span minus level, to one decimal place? 0.8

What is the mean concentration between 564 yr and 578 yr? 296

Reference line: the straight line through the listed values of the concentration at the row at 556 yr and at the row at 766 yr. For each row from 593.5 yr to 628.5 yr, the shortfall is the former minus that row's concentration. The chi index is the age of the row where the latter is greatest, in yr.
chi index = 621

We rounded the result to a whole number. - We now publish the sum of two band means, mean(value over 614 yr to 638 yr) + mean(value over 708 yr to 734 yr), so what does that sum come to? 585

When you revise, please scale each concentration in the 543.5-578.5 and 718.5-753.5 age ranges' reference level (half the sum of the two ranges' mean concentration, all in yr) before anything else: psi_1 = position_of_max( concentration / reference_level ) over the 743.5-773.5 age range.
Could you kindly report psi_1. 771 yr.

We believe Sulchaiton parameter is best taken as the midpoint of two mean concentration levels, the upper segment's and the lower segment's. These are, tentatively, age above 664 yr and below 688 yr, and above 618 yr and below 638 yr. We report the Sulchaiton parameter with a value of 263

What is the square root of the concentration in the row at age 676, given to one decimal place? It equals 14.7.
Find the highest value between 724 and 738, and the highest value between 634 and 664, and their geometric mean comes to 312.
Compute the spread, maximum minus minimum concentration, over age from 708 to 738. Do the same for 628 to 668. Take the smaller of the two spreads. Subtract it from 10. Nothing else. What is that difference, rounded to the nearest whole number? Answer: -36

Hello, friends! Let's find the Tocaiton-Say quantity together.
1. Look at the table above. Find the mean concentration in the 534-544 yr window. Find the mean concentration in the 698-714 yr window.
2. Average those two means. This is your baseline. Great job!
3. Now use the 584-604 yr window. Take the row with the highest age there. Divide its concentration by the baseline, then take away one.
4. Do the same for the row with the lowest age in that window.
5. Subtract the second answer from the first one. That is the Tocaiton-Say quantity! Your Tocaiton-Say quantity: -0.11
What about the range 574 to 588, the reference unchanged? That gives 0.10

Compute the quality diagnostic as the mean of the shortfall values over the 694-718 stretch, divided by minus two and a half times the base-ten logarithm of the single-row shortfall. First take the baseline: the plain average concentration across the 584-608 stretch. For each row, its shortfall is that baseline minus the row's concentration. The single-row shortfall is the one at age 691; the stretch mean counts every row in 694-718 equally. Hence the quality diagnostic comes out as -15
